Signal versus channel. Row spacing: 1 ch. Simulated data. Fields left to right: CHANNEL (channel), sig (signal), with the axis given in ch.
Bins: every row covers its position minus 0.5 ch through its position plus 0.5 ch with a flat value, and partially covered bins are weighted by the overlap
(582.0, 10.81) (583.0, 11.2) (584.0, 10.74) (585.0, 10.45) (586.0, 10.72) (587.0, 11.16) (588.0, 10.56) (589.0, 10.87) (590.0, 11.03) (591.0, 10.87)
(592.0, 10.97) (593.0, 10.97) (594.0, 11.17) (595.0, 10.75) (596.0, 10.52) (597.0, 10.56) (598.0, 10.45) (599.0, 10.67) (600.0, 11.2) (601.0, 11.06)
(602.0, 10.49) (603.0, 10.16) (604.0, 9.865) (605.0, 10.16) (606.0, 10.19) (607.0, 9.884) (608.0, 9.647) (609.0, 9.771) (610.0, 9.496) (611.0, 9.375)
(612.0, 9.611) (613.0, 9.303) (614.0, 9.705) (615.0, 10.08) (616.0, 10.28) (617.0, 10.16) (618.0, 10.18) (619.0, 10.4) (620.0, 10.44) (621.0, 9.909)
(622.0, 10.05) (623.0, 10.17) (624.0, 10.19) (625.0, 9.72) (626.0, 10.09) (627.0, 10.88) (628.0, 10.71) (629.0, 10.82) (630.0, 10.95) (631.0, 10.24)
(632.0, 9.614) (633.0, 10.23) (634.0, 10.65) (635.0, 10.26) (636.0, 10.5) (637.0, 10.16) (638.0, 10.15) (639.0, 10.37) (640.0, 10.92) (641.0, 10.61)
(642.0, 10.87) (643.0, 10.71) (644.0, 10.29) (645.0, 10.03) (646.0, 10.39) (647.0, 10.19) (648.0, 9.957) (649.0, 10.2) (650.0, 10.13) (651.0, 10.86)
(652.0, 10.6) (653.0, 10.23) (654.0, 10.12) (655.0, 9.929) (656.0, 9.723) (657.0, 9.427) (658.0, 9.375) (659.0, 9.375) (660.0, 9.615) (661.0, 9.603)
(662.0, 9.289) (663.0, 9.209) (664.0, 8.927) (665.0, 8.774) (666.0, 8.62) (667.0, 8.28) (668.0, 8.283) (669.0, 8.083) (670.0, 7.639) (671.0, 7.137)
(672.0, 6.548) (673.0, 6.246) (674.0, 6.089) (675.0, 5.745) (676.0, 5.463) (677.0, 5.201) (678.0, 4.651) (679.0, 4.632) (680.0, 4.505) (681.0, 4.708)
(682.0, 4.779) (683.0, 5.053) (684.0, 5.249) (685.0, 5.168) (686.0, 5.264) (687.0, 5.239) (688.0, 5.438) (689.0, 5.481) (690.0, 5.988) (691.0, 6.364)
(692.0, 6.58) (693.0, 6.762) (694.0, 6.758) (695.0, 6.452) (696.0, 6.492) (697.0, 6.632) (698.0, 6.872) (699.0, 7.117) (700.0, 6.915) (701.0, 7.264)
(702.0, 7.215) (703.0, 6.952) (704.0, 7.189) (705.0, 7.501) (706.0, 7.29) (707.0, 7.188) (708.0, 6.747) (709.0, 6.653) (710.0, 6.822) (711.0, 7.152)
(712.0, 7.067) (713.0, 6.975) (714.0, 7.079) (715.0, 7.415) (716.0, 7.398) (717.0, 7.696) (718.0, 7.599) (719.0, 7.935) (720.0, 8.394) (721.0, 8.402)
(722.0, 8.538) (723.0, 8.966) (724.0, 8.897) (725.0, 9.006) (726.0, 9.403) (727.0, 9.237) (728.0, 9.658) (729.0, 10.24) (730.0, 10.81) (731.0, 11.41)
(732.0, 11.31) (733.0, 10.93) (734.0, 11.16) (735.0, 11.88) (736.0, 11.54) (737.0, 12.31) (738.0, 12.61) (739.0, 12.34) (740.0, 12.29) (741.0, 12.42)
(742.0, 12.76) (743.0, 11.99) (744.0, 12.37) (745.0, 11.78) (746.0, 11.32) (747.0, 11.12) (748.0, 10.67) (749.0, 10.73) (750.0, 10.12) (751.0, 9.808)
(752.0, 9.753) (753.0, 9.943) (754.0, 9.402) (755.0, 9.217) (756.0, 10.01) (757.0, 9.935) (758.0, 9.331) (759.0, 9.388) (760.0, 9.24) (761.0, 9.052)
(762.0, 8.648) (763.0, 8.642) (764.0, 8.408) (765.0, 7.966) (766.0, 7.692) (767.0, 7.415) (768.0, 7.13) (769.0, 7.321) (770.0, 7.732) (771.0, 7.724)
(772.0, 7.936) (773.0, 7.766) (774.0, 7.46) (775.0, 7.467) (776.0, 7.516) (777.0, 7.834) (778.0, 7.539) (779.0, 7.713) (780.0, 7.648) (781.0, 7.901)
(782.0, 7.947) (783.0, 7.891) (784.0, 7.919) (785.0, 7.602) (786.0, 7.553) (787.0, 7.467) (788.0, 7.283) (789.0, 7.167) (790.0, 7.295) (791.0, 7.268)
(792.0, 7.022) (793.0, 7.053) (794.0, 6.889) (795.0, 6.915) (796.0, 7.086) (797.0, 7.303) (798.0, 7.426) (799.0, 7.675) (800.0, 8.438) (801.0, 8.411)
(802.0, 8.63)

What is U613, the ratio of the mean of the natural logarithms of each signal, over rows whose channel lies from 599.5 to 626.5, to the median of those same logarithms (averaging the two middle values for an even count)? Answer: 1.00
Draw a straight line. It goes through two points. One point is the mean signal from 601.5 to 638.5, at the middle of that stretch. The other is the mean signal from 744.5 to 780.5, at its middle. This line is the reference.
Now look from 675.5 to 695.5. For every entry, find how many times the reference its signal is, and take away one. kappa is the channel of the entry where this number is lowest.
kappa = 680.0 ch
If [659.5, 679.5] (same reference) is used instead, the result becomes 679.0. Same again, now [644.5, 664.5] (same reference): 664.0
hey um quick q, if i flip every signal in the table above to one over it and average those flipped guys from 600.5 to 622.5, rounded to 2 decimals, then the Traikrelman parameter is 0.10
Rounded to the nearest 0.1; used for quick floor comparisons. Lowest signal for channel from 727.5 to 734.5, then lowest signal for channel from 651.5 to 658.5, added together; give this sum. 19.0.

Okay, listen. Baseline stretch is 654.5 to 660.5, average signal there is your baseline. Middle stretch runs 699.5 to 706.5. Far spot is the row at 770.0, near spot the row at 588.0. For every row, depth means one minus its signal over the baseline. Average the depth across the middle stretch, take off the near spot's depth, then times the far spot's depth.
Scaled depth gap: 0.068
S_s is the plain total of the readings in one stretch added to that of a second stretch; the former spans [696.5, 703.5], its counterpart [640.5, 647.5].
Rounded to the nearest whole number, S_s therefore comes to 122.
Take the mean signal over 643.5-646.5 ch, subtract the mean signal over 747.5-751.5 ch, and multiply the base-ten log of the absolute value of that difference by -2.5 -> 2.6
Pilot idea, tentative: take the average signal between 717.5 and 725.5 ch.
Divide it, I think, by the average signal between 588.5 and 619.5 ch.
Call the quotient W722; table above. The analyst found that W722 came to 0.82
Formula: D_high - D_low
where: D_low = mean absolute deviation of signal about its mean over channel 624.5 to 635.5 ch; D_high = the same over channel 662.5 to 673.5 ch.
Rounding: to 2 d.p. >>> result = 0.40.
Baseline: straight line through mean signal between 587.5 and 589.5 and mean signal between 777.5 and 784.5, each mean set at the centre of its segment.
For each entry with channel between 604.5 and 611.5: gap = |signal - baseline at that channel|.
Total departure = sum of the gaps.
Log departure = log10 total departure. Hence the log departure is 0.64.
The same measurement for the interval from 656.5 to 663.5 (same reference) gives 0.18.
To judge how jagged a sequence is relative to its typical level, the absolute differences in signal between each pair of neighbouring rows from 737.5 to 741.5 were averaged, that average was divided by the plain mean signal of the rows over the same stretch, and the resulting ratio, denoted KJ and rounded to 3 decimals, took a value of 0.012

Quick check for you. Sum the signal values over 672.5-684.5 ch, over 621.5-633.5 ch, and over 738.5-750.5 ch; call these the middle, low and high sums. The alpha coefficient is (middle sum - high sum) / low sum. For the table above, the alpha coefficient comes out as -0.6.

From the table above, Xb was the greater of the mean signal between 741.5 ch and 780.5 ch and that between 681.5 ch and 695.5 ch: 9.1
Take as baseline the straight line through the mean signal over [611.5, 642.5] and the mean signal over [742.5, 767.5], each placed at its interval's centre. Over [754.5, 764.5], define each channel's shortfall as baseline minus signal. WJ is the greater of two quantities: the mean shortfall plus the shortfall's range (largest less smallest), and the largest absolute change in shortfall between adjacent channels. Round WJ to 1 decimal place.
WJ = 2.1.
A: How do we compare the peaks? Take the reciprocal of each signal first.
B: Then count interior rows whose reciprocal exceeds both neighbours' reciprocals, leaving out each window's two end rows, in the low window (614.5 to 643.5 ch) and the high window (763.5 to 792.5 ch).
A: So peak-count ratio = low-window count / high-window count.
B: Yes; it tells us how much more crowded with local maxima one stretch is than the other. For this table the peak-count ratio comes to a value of 1.14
